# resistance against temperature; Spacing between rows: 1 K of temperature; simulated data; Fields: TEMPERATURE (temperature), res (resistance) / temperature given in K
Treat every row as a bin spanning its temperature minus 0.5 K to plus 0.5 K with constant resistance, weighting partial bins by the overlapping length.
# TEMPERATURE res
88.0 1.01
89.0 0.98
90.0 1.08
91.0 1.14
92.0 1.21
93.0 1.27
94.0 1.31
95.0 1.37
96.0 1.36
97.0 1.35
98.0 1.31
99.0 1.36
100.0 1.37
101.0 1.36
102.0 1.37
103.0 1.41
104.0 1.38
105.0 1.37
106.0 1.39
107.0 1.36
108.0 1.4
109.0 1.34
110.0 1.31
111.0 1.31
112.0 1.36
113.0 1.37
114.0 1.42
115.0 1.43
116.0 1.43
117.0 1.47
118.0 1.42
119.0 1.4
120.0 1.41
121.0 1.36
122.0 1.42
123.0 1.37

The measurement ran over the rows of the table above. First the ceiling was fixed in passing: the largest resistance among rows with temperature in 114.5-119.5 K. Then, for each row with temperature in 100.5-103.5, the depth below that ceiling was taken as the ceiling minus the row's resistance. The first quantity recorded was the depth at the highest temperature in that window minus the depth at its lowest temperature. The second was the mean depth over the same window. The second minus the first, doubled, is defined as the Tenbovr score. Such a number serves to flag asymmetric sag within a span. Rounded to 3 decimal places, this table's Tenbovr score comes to 0.280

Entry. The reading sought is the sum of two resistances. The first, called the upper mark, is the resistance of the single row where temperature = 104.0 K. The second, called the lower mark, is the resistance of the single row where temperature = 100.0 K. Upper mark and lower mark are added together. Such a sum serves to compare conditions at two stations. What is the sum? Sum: 2.75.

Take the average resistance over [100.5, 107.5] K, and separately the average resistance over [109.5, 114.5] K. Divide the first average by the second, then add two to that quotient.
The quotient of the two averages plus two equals 3.02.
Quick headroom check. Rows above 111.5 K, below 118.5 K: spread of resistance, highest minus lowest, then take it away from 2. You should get 1.89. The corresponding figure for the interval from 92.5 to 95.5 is 1.90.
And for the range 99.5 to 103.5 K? 1.95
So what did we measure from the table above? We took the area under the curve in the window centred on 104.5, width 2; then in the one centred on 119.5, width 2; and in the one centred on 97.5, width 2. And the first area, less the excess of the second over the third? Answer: 2.6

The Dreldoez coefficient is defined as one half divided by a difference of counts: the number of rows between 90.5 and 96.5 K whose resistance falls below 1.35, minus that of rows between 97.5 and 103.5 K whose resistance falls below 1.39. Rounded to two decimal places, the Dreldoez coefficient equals -0.50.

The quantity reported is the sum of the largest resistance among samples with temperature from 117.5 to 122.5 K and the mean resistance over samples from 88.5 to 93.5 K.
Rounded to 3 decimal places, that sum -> 2.556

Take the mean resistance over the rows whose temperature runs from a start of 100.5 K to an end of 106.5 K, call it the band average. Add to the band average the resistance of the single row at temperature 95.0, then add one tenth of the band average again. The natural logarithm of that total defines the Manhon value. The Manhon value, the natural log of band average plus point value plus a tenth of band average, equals 1.06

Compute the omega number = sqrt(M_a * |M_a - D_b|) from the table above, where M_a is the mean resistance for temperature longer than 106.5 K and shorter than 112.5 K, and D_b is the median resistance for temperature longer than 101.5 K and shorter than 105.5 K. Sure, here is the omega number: 0.20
